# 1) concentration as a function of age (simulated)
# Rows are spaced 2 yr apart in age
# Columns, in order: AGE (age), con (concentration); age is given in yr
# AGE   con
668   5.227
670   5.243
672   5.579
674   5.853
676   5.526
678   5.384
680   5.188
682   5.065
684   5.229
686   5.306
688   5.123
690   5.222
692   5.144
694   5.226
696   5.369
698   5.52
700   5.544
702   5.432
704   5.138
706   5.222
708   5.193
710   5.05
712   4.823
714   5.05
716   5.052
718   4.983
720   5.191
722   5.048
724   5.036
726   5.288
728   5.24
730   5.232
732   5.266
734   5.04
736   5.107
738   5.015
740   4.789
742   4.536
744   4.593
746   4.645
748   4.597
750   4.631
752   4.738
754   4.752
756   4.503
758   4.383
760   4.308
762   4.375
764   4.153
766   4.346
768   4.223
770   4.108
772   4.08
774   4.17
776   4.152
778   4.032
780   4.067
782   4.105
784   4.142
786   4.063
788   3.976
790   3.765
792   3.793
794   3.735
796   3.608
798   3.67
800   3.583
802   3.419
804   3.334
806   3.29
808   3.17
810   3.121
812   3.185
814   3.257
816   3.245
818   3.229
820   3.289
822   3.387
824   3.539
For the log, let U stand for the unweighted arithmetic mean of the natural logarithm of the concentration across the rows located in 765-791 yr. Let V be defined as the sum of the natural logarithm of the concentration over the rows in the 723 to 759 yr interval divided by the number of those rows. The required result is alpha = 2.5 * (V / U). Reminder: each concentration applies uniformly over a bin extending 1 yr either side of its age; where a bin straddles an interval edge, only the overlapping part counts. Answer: 2.80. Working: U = 1.41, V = 1.58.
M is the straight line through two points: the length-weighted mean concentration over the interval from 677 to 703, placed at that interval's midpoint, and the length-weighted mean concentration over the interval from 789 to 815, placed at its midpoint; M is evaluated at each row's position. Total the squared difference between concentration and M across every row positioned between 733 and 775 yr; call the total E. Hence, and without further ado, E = 2.1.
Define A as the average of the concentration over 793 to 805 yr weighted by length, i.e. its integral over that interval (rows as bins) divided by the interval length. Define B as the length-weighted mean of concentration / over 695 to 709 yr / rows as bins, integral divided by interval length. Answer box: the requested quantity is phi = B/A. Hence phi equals 1.5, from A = 3.6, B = 5.3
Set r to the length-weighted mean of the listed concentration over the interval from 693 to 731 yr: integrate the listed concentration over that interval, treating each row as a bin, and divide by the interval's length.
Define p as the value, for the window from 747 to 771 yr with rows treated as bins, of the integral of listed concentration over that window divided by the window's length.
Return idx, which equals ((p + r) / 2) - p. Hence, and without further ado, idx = 0.4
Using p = 4.4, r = 5.19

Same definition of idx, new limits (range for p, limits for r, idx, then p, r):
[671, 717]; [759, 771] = -0.5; 5.3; 4.25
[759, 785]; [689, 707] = 0.6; 4.2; 5.31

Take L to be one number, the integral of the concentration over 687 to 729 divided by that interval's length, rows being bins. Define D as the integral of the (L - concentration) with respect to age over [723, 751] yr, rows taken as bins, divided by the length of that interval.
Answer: 0.3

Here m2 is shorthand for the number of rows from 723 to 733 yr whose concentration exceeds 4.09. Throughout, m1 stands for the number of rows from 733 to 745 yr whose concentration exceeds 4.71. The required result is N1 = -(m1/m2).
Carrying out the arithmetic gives -0.8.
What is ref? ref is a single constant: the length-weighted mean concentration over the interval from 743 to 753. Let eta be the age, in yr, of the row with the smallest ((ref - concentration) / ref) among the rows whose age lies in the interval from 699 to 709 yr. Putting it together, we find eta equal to 700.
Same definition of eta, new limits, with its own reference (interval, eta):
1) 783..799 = 784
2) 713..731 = 726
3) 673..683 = 674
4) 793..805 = 794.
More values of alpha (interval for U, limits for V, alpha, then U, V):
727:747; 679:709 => 2.60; 1.60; 1.66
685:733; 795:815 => 1.84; 1.65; 1.21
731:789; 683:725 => 2.76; 1.49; 1.65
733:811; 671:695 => 2.95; 1.42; 1.67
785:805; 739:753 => 2.94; 1.31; 1.54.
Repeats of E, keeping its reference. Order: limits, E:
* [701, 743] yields 3.0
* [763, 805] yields 1.0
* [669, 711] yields 1.1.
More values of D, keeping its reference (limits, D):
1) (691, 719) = 0.0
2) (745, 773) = 0.8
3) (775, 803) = 1.3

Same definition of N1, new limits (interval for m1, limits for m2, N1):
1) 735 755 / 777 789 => -2.5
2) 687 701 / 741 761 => -0.7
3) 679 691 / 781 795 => -3.0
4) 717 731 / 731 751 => -0.7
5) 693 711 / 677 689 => -1.5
